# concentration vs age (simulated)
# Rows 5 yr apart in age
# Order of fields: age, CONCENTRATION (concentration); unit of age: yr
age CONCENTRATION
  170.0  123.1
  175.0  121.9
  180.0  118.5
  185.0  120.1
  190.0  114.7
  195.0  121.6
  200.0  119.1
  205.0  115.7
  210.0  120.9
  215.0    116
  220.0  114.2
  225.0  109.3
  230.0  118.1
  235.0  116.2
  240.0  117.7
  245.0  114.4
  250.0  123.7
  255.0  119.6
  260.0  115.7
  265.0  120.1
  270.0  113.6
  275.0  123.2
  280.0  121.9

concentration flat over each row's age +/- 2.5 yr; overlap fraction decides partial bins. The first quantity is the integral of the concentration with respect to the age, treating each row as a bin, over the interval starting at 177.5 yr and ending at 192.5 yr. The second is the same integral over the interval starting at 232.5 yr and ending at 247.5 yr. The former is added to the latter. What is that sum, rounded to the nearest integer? 3508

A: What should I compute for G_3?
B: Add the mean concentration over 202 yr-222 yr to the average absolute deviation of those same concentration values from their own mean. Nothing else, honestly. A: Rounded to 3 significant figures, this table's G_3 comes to 119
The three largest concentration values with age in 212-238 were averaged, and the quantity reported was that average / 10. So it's 11.68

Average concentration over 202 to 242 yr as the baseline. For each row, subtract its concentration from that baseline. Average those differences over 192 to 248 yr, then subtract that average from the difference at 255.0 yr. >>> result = -2.9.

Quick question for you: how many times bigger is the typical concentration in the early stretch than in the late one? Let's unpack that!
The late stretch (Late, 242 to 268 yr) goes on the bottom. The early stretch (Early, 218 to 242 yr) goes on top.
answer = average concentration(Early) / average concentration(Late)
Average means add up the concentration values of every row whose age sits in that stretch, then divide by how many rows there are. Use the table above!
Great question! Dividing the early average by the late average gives 0.97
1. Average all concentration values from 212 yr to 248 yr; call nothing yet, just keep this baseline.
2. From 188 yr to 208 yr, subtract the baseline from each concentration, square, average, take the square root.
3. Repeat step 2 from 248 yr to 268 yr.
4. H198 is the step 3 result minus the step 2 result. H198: 1.6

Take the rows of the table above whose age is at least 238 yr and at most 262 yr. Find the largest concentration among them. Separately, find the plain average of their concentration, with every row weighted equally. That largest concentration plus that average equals 242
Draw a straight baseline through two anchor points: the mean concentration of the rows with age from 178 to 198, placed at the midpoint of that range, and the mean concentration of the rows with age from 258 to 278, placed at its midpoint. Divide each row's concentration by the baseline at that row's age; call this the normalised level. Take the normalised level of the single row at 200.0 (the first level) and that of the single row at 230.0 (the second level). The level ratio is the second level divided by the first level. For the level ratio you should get 0.99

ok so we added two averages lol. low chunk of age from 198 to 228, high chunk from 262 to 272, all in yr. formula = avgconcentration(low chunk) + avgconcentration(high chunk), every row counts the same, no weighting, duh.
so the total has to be 233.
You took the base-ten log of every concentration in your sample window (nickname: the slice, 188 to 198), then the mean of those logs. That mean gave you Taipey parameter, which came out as 2.07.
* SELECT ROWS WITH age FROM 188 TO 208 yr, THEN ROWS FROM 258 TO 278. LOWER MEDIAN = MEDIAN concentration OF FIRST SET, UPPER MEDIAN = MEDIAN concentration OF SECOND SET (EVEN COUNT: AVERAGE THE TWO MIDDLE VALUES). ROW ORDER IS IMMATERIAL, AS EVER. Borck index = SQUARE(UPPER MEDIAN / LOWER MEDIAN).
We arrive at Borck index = 1.01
